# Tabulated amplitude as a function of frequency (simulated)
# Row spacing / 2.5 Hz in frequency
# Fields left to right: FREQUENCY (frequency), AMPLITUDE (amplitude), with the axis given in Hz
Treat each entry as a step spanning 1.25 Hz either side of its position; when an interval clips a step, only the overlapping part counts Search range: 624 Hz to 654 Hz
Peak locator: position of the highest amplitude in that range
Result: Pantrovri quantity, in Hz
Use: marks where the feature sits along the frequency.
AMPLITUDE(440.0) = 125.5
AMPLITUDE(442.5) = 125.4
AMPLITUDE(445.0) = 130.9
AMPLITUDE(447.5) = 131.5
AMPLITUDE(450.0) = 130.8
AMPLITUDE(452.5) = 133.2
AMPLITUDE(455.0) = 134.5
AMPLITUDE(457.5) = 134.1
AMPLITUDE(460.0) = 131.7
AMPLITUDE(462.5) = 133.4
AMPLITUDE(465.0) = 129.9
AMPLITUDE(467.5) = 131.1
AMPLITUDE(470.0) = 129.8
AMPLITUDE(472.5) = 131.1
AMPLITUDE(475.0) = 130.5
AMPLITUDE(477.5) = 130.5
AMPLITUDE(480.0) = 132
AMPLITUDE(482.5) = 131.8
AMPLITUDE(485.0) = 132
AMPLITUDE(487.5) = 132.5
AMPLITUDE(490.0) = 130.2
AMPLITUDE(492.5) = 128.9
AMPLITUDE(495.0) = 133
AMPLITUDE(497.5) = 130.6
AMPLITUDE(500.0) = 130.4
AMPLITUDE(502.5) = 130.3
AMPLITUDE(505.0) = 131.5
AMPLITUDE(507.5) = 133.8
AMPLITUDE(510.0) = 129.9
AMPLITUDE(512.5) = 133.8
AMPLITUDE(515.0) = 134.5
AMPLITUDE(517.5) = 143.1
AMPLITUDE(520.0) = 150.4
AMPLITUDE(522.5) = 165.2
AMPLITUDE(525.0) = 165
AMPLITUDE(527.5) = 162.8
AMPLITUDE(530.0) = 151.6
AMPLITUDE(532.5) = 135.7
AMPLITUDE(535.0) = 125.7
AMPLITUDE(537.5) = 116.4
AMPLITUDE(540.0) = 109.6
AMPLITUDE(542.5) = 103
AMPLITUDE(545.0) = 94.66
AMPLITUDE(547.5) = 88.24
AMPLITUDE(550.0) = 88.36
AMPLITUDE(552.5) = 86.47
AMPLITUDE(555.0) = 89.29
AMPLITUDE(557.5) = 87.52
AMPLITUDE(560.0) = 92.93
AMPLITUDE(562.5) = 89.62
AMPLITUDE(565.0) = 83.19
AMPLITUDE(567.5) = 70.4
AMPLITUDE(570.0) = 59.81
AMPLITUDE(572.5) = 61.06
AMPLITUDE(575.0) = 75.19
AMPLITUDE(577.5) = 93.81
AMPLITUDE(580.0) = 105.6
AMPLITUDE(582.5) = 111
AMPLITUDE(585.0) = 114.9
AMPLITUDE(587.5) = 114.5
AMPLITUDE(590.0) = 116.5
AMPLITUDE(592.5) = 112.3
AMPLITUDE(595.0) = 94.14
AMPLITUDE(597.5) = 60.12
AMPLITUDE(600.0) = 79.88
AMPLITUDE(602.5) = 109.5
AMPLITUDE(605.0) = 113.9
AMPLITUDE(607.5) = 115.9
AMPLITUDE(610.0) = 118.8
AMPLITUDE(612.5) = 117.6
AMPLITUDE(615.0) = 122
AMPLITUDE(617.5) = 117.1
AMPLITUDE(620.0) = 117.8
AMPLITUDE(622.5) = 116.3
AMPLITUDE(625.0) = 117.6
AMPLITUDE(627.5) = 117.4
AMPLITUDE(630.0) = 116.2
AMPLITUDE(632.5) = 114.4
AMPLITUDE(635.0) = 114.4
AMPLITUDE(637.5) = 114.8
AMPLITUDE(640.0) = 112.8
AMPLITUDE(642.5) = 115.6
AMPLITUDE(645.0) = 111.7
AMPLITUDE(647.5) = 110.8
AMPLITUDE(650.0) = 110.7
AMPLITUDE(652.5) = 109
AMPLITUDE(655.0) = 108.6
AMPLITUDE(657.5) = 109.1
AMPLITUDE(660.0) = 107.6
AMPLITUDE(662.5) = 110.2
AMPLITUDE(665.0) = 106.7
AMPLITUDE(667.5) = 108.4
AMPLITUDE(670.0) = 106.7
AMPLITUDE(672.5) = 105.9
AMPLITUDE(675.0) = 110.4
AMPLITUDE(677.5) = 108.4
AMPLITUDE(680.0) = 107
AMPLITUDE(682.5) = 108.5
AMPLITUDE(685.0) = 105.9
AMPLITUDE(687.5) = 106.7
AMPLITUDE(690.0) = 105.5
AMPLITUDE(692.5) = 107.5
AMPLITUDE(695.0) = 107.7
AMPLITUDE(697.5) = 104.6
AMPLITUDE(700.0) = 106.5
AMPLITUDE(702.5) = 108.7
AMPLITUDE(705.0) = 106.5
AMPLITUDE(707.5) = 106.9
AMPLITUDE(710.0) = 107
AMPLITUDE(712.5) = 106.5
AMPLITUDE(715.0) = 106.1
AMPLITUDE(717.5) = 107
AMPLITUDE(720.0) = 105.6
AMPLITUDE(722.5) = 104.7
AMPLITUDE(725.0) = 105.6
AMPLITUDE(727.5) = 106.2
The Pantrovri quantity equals 625.0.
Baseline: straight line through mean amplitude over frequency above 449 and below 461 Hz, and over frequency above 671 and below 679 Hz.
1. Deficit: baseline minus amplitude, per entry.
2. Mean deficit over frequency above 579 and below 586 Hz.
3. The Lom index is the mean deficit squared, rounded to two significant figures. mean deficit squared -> 65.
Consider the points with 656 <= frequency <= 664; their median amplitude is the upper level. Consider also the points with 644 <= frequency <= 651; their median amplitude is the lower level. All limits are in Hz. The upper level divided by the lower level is 0.98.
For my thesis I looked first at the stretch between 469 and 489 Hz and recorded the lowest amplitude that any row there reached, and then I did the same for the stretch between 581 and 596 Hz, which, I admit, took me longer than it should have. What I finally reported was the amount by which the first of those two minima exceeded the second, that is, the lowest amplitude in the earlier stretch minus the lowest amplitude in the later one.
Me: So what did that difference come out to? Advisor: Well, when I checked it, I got 36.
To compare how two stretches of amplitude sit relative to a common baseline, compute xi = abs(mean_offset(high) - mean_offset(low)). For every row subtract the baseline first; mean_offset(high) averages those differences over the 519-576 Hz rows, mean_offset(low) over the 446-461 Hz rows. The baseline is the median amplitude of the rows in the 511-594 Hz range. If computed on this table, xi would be 26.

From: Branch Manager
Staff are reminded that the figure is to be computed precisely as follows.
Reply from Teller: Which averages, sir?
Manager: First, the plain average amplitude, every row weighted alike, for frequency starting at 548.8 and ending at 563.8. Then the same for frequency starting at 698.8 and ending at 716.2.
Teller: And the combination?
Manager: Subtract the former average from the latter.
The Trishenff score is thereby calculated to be 18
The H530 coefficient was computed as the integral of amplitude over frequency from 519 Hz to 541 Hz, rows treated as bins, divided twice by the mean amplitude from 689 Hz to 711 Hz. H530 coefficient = 0.28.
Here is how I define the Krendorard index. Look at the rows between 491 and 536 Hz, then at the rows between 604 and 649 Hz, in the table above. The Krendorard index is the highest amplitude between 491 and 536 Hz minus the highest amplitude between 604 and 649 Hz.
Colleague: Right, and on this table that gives 43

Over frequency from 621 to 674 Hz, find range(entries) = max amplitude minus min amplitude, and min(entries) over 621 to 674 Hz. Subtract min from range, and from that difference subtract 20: -114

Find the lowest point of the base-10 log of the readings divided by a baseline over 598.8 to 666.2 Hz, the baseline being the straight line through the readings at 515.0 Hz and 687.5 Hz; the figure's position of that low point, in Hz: 600.0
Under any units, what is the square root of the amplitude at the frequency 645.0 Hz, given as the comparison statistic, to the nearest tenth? 10.6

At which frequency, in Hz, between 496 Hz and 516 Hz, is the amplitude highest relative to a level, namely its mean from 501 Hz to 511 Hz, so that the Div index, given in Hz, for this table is 515.0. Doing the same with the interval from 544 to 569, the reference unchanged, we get 545.0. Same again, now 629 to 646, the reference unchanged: 630.0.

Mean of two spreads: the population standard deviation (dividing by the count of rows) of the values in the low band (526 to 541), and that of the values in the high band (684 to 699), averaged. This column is 10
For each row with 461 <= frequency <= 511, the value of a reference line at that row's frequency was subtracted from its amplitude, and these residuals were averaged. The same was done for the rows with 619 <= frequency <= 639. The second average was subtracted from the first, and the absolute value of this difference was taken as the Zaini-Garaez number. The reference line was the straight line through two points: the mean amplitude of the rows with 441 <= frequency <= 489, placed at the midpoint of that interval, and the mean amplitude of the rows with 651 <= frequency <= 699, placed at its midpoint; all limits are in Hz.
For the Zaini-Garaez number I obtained 1.1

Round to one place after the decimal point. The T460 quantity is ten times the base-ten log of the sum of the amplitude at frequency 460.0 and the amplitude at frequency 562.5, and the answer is 23.5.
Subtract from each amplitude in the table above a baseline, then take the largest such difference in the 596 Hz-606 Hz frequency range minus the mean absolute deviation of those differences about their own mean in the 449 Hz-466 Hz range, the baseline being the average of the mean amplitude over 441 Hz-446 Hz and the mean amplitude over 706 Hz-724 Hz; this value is -5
